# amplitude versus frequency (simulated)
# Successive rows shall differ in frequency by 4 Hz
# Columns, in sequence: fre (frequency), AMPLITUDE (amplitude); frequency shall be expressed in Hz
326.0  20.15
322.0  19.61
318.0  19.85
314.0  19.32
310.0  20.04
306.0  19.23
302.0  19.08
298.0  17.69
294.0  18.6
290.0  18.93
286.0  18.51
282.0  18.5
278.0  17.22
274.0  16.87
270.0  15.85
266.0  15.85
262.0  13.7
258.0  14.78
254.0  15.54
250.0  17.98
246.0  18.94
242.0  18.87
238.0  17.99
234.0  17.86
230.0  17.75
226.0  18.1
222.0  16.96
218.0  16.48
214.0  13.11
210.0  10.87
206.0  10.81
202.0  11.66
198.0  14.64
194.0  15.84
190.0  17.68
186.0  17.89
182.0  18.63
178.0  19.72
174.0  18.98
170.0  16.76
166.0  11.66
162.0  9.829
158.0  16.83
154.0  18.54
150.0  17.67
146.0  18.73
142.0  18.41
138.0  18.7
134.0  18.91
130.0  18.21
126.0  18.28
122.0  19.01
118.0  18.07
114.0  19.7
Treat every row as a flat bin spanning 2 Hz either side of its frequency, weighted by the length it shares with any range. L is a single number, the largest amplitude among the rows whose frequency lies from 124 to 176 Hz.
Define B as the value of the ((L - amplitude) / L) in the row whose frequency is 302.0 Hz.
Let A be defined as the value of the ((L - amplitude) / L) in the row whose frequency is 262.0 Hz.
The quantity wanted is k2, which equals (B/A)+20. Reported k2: 20.0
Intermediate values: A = 0.278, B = -0.01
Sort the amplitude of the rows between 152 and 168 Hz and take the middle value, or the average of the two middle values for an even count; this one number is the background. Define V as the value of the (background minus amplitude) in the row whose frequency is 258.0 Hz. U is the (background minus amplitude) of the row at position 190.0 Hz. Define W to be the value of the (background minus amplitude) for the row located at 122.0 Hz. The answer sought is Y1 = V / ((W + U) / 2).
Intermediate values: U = -3.4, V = -0.5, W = -4.8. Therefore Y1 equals 0.1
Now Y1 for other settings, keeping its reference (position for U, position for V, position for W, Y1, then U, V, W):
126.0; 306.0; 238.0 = 1.3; -4.0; -5.0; -3.7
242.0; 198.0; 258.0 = 0.2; -4.6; -0.4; -0.5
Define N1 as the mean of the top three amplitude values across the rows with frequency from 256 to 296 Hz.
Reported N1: 18.7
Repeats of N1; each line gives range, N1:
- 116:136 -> 18.7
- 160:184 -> 19.1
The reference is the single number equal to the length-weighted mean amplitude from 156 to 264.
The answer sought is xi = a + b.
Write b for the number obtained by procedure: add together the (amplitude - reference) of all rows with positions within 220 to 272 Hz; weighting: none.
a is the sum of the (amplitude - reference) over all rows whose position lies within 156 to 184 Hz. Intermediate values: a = 1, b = 13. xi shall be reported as 14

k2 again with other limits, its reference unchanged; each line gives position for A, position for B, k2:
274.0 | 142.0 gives 20.3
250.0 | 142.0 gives 20.6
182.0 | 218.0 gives 27.1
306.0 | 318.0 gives 23.5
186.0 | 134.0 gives 20.1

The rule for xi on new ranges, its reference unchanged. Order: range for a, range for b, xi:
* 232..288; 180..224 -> 5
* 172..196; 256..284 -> 15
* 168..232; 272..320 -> 34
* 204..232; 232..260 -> 3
